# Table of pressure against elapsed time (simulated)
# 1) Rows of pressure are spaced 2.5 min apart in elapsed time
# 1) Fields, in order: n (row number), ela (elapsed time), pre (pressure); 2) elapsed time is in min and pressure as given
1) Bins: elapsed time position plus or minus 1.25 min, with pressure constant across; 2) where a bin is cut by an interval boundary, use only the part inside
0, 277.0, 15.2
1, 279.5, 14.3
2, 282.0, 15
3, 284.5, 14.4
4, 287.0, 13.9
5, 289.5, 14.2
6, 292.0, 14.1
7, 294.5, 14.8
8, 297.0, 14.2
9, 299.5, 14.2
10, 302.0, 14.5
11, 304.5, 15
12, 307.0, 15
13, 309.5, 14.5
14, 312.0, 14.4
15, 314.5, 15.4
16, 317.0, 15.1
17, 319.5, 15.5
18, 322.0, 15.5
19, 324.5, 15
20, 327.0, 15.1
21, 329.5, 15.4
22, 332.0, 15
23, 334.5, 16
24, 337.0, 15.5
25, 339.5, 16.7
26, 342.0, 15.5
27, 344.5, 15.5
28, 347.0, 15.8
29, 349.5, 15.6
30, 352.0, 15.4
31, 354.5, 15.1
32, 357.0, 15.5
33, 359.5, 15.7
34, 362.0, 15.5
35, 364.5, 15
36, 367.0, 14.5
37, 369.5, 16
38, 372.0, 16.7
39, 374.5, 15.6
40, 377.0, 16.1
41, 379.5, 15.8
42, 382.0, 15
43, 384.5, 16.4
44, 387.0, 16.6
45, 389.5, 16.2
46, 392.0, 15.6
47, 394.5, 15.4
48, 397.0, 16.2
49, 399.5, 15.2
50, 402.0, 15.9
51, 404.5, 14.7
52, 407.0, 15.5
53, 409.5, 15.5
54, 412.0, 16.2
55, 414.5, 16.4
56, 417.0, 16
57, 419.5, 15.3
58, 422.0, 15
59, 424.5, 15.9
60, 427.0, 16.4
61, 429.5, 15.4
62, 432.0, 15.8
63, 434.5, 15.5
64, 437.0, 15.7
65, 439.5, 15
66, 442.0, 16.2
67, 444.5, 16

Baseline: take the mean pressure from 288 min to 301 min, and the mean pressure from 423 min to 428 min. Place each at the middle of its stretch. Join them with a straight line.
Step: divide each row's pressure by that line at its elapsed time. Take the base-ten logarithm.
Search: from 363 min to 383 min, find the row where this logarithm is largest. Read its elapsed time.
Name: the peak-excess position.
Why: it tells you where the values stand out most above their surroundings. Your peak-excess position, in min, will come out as 372.0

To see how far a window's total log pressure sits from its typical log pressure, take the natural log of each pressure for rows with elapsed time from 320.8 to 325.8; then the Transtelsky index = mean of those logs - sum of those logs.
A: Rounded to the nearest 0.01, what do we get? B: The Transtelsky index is -2.72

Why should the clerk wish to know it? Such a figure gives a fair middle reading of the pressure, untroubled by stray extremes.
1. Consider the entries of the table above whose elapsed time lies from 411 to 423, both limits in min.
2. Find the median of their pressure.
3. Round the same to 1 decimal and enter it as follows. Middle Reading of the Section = 16.0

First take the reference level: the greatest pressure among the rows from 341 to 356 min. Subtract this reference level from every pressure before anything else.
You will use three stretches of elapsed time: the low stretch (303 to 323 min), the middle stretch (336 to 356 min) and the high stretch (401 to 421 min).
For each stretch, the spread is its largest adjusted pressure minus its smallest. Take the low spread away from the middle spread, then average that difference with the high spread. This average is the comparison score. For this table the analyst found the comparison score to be 1.1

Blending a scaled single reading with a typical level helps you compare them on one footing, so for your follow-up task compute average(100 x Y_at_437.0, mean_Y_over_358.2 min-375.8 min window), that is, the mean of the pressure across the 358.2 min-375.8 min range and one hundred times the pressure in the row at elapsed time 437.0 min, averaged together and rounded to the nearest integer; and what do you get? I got 793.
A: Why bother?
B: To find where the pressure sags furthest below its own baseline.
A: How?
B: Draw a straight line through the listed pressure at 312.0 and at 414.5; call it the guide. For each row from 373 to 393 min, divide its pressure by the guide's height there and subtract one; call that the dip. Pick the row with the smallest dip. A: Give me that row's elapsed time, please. 382.0 min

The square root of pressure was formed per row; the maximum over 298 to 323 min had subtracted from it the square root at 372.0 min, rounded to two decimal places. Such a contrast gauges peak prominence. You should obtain -0.15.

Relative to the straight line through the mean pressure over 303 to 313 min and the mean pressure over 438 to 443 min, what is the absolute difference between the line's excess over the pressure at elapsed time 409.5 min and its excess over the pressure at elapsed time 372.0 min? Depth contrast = 1.4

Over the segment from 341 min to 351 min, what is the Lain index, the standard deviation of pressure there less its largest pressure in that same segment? -15.7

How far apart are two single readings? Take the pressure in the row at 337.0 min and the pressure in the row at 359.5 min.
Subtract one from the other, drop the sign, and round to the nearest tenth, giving 0.2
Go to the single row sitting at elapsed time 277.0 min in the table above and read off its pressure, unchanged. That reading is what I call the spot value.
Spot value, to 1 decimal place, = 15.2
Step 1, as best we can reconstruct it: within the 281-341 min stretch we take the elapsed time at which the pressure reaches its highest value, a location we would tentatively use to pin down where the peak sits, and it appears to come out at 339.5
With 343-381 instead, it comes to 372.0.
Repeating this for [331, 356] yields 339.5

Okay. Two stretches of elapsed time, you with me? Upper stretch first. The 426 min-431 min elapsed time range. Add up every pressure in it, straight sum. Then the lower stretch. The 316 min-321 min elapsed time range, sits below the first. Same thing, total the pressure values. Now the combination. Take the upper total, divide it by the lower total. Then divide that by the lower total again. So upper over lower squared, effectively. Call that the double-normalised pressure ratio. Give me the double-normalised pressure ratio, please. 0.0340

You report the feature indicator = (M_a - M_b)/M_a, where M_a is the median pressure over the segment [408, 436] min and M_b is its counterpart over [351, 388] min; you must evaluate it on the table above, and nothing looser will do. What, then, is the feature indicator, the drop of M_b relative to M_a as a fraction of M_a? 0.013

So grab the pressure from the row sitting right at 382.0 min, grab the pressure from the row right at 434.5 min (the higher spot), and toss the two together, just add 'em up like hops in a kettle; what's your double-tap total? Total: 30.5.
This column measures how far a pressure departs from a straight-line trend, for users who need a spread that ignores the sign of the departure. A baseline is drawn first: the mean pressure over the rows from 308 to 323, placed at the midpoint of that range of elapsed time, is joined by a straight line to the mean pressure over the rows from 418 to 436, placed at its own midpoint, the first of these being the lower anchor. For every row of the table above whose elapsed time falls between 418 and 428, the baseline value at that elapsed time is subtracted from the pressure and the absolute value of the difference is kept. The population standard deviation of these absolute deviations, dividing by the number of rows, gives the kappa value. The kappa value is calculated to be 0.21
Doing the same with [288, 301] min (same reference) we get 0.25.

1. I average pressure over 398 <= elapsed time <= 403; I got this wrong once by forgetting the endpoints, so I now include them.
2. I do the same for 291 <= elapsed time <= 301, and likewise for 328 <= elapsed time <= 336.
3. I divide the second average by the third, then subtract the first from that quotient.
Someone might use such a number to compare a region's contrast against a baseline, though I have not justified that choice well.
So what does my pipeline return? -14.6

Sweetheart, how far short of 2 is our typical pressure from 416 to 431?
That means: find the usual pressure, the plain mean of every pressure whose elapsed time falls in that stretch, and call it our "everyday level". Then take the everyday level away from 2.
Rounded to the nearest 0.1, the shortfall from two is -13.7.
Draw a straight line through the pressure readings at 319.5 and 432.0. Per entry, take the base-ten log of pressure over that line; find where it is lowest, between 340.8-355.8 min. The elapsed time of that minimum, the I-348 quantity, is 354.5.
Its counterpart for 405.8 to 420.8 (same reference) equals 419.5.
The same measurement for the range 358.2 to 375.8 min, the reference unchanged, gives 367.0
